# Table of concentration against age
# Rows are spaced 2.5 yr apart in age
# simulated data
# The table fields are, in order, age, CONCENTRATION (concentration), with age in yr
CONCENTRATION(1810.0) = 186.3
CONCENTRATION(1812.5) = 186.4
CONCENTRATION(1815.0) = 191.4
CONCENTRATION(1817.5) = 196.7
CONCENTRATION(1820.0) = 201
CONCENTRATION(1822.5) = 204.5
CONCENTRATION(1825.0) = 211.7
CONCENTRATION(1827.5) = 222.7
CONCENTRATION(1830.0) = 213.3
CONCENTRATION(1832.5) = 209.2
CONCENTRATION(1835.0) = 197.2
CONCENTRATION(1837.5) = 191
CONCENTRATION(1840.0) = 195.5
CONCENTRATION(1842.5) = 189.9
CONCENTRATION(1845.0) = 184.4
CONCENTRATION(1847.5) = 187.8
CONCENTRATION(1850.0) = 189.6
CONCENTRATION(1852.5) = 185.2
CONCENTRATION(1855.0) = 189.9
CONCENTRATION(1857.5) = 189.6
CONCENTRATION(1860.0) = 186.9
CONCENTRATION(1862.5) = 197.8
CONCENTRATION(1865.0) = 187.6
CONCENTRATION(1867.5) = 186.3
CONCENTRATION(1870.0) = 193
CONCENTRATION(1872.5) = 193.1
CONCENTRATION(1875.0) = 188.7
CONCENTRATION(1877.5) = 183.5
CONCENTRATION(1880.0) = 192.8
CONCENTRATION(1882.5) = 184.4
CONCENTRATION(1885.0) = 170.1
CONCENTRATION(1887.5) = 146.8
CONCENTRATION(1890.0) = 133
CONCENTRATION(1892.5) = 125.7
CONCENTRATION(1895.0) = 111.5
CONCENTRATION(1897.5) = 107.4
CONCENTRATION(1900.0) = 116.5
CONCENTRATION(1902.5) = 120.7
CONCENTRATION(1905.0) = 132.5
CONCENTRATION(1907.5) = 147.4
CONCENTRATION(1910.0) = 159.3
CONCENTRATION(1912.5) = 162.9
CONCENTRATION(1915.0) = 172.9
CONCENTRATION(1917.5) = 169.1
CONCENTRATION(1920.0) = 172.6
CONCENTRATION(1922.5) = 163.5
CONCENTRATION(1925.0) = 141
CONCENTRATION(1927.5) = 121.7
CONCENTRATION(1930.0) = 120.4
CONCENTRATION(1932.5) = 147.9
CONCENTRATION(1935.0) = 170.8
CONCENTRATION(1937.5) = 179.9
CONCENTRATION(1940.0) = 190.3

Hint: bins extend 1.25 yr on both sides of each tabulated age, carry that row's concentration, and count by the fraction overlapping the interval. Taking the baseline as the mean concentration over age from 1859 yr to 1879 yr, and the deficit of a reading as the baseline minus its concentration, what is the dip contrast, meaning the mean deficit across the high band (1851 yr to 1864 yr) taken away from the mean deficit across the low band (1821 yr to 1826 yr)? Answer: -18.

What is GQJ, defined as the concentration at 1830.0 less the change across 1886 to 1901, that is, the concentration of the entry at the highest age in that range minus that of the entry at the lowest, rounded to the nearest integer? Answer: 244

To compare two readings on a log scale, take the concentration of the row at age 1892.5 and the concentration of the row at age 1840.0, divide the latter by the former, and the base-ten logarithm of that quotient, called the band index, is 0.19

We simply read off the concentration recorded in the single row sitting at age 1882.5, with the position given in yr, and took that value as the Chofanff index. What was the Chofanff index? 184.4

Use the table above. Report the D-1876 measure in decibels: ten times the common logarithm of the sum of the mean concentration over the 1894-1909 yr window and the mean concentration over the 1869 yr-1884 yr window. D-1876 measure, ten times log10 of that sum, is 24.9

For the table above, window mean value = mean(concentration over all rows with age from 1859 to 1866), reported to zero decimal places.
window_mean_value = 191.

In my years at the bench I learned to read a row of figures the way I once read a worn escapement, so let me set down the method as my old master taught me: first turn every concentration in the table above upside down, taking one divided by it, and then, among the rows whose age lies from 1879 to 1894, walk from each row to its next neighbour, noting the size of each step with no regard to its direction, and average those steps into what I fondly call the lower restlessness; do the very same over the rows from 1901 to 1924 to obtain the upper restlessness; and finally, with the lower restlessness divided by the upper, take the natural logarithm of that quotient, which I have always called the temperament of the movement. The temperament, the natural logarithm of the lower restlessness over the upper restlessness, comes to 0.4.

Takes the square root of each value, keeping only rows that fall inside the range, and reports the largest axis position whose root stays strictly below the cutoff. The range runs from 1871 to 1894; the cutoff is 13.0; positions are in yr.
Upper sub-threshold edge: 1892.5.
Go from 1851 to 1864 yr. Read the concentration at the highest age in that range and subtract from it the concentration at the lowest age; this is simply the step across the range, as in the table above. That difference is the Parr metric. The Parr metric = 13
